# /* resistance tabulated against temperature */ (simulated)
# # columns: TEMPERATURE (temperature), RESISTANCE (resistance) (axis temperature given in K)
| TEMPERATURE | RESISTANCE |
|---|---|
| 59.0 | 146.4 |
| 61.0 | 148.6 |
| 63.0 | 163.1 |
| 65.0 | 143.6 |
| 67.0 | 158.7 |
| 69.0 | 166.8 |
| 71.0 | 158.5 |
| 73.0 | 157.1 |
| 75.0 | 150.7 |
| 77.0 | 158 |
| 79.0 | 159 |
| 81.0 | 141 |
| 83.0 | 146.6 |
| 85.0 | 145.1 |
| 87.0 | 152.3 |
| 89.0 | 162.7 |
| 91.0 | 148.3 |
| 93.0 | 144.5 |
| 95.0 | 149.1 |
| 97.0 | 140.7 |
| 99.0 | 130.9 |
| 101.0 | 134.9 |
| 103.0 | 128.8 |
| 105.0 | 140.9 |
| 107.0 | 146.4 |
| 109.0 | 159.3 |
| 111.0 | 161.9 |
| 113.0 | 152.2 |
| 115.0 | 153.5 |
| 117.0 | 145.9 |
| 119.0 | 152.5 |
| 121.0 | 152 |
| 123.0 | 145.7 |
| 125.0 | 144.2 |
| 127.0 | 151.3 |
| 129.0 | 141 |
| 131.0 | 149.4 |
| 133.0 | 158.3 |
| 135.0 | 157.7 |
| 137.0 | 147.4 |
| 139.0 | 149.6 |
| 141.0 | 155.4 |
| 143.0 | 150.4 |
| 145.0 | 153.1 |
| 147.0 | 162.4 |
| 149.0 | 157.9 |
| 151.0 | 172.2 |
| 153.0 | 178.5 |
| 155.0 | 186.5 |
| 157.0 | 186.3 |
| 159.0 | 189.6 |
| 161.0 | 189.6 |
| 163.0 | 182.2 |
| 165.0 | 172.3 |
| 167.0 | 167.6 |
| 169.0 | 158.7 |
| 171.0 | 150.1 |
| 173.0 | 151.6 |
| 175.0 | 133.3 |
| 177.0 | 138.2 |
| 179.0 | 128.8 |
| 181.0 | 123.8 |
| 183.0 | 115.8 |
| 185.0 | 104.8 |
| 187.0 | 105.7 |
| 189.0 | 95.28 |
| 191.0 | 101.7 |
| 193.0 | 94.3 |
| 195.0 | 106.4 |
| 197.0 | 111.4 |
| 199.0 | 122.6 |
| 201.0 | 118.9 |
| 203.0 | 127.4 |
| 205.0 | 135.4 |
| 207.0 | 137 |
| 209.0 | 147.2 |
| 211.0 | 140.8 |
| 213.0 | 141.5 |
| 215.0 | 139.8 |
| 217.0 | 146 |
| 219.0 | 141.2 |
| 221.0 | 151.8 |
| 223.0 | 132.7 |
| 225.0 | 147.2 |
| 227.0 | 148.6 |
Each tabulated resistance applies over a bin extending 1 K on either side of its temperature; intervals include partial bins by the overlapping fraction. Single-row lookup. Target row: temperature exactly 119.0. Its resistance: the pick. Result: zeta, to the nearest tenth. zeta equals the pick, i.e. 152.5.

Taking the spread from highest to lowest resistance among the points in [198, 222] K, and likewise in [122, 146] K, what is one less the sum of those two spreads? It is -49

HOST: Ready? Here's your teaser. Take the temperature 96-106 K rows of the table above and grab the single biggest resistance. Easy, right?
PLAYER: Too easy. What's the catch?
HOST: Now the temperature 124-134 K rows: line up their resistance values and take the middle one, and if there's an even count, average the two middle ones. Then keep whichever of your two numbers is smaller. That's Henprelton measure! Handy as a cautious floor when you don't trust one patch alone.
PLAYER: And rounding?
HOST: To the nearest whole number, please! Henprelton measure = 141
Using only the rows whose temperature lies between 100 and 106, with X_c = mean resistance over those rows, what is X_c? 135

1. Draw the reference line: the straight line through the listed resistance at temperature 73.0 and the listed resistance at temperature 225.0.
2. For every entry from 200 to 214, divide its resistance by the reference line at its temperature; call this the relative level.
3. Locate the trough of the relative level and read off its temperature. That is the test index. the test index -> 201.0 K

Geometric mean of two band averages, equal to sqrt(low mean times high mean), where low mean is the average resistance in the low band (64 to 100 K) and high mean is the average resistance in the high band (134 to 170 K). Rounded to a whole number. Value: 159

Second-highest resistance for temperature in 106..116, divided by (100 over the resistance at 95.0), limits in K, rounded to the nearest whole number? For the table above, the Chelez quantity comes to 238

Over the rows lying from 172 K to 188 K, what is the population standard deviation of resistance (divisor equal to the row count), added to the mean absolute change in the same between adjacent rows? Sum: 23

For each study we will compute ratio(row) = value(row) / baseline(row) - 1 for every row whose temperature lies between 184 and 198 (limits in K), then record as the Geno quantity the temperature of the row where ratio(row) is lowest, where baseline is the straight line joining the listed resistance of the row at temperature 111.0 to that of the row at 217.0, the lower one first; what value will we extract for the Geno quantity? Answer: 193.0 K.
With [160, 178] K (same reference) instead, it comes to 175.0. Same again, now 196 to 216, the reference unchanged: 197.0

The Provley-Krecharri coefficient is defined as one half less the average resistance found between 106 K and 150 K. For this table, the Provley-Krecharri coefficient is -152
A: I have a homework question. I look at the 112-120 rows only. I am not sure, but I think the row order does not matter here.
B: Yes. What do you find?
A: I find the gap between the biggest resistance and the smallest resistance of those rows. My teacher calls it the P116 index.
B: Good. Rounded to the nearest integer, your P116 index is 8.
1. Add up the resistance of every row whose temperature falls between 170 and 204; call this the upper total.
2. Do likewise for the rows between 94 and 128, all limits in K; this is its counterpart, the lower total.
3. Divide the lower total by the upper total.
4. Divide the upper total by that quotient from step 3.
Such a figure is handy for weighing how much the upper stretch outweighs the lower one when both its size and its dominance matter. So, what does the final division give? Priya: 1655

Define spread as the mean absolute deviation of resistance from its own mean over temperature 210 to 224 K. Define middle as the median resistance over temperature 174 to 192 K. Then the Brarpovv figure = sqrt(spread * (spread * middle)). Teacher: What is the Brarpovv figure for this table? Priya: 43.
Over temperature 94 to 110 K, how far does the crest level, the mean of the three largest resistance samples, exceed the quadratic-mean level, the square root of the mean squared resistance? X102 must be 10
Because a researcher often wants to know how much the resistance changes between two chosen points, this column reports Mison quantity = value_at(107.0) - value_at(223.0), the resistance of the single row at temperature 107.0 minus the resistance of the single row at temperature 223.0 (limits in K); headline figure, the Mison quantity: 14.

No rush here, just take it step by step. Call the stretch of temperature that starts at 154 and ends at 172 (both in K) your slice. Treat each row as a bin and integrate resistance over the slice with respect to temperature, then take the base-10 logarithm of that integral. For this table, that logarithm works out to 3.500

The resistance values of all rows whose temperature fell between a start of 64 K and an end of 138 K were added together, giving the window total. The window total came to 5537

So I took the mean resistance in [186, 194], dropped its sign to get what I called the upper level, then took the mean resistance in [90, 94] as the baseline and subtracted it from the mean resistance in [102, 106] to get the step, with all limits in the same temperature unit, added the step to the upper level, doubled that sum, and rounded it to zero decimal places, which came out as 175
